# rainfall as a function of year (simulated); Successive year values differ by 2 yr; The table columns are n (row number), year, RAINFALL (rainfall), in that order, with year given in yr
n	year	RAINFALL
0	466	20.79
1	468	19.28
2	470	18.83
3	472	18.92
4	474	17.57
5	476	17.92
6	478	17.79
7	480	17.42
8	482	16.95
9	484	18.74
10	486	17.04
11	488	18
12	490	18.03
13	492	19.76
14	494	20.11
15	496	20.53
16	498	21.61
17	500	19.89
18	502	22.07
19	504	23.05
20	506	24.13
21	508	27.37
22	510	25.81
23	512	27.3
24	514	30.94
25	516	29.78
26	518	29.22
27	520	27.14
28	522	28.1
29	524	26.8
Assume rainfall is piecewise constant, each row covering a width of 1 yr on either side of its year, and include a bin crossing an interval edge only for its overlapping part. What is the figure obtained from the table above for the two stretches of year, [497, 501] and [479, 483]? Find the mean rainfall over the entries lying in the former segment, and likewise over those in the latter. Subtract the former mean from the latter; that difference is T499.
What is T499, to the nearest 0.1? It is -3.6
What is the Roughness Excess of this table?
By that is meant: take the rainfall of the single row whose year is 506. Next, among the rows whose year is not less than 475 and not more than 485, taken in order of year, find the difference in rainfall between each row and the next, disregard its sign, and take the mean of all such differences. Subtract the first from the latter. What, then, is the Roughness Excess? -23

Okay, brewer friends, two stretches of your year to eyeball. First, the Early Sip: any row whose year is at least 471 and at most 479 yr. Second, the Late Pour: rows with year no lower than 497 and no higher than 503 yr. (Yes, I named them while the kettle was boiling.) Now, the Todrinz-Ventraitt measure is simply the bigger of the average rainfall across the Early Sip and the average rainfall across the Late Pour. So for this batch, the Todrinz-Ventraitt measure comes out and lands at 21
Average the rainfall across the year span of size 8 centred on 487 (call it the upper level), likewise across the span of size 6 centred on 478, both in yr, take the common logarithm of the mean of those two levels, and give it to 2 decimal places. 1.25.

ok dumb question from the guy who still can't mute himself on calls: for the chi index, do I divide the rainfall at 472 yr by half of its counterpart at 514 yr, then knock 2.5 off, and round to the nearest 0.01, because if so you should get -1.28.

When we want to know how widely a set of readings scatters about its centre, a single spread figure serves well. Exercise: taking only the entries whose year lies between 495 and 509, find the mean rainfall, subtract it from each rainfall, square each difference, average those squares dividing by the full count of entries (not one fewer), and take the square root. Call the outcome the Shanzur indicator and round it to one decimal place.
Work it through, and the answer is 2.3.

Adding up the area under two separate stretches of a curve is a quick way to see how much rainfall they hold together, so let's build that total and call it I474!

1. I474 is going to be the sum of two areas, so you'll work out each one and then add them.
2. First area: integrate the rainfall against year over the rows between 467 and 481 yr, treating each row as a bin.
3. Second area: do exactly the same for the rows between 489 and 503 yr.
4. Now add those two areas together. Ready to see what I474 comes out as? 539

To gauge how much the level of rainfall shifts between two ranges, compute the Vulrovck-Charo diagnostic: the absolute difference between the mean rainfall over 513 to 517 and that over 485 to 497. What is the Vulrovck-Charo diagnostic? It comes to 11.4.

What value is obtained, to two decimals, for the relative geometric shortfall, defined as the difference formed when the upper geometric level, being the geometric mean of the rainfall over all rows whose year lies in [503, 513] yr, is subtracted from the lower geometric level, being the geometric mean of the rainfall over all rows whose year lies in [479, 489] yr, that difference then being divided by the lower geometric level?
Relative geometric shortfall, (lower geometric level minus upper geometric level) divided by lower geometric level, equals -0.45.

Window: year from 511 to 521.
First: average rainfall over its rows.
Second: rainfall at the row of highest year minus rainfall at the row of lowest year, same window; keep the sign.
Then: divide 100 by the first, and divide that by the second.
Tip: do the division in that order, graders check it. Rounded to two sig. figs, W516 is -22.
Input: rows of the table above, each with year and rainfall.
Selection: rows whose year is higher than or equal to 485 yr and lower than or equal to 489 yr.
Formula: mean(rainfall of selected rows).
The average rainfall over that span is 18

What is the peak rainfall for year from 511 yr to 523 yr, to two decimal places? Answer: 30.94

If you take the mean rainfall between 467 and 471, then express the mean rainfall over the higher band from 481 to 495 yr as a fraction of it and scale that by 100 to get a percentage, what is 96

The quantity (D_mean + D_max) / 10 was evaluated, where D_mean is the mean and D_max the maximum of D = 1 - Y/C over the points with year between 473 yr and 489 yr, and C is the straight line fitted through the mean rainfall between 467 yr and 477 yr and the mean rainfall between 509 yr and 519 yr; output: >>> 0.036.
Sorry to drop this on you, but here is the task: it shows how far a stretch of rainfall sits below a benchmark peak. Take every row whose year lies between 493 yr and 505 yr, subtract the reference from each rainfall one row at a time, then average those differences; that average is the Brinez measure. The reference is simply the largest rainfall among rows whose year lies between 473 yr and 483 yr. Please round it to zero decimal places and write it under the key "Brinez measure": 3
